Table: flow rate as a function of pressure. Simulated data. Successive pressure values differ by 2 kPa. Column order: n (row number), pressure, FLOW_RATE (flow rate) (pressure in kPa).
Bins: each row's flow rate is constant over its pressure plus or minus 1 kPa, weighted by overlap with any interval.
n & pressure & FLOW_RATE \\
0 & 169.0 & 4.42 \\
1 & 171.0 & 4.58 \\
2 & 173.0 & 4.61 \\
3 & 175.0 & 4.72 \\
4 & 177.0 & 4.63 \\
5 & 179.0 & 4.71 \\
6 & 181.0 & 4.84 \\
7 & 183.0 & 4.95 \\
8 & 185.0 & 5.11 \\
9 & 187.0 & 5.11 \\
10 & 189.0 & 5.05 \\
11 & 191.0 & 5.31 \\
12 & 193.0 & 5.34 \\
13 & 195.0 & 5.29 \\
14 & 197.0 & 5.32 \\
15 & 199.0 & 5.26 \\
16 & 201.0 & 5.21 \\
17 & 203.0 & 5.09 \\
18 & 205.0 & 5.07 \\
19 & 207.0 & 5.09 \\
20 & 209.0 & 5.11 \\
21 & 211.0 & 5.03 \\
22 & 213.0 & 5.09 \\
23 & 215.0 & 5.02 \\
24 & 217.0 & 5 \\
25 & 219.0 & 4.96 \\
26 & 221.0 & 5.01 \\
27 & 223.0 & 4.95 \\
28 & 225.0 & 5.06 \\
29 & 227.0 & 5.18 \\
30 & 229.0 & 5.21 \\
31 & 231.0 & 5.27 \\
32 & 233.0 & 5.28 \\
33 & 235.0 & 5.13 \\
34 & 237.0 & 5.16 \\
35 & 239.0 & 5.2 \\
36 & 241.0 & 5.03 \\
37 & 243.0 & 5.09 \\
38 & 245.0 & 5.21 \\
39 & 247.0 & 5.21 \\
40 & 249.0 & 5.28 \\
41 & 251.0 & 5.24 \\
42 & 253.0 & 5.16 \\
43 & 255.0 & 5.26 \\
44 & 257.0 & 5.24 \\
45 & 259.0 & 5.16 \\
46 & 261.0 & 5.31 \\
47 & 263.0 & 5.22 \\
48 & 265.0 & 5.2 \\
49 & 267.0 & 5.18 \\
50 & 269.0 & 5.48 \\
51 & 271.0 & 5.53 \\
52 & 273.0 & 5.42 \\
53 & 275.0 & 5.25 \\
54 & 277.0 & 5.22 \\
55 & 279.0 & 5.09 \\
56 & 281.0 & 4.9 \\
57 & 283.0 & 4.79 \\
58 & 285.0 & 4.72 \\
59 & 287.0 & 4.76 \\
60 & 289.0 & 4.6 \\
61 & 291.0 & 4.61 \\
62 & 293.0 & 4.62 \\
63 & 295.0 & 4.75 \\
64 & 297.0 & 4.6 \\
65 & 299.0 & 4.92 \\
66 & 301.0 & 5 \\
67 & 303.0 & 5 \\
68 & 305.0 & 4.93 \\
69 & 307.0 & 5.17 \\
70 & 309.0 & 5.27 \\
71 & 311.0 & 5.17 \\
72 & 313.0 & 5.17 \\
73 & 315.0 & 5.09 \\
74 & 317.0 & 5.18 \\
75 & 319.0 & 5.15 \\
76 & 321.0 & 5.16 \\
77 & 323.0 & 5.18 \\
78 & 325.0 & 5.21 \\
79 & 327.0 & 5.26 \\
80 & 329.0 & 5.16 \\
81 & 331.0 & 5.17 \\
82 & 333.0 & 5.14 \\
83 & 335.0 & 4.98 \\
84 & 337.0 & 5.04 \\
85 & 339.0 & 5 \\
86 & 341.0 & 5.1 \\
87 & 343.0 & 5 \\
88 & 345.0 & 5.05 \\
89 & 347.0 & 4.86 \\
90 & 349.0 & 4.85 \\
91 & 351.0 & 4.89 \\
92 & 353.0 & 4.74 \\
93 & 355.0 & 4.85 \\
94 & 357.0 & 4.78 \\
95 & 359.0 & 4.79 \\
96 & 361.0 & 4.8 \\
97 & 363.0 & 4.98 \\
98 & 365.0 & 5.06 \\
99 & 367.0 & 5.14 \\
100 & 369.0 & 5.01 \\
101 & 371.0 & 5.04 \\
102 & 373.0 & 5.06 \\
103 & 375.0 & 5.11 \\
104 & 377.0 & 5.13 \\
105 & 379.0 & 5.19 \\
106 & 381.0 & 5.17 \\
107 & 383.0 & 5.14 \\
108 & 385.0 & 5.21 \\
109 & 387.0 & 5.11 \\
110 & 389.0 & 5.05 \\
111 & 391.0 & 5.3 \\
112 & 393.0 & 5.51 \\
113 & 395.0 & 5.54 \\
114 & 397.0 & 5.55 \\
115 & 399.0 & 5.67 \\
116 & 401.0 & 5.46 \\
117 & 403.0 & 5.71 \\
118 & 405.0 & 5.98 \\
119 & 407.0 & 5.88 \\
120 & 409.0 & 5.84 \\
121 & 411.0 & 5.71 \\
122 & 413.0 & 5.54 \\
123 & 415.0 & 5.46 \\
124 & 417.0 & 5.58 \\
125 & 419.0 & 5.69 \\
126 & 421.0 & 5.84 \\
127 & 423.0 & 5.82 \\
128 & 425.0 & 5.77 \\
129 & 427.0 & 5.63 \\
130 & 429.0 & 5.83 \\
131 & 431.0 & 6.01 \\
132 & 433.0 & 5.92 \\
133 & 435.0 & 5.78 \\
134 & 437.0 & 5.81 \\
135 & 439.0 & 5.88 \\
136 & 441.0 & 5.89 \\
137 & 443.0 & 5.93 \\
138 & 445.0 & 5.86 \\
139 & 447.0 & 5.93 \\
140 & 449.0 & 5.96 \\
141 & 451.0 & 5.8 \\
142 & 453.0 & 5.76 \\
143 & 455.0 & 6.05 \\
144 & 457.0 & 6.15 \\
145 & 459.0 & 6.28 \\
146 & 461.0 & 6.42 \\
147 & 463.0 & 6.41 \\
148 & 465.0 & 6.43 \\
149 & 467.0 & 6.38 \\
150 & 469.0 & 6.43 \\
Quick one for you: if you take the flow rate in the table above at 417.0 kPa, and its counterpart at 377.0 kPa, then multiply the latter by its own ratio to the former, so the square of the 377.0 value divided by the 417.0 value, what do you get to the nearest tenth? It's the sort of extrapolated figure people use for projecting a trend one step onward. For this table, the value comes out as 4.7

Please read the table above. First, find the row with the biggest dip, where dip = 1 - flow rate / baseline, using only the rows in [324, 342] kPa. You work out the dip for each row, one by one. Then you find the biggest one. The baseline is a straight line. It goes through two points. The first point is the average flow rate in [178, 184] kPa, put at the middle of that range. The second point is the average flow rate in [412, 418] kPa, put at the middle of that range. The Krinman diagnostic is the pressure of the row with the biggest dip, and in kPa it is 335.0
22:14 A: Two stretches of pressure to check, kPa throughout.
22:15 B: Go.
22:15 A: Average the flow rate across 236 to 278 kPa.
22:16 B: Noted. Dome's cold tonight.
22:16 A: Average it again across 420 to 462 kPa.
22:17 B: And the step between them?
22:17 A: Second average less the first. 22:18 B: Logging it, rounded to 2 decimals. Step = 0.68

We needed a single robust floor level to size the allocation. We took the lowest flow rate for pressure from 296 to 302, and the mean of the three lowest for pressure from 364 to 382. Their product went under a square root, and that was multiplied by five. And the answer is 24.07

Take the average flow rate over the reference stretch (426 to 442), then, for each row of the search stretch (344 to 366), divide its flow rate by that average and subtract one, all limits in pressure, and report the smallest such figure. -0.19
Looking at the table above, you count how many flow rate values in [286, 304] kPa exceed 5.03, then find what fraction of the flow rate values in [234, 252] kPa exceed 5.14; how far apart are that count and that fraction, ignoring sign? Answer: 0.67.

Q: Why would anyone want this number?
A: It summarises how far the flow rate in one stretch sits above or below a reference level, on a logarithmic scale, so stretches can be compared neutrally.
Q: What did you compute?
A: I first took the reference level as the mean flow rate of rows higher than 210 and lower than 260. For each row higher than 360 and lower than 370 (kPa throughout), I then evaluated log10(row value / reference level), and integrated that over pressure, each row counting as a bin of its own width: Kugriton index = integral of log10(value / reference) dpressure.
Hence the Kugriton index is -0.12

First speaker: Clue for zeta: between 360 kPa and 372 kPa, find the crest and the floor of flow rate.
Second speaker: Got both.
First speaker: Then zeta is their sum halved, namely 5.0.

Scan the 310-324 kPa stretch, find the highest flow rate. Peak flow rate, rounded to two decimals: 5.18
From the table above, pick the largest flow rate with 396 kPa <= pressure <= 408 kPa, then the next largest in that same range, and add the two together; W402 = 11.9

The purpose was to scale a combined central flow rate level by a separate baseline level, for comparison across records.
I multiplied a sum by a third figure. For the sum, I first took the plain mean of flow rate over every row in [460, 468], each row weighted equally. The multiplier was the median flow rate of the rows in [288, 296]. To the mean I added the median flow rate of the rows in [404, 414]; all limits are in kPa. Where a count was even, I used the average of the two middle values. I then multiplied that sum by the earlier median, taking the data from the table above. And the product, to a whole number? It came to 57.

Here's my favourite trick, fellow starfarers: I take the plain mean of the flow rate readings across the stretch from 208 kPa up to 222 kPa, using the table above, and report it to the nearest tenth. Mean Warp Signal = 5.0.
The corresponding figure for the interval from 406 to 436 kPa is 5.8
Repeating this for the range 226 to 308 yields 5.1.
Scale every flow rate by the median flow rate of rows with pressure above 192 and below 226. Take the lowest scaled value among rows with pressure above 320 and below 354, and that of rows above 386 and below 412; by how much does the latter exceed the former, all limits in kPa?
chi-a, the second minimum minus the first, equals 0.061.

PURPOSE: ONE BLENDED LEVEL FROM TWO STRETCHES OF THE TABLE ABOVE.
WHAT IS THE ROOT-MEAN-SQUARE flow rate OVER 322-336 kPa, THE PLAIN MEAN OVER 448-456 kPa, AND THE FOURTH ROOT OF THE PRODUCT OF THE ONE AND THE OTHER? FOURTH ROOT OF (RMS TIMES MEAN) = 2.35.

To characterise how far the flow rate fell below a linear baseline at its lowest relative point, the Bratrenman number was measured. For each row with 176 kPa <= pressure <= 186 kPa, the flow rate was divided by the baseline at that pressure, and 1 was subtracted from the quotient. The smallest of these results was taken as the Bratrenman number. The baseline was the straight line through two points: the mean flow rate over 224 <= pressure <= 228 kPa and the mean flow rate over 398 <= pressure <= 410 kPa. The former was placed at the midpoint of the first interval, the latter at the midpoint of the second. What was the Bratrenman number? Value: -0.064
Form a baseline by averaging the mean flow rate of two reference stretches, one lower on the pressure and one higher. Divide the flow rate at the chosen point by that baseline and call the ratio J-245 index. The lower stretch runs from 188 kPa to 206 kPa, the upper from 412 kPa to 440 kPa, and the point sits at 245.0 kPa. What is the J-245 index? 0.95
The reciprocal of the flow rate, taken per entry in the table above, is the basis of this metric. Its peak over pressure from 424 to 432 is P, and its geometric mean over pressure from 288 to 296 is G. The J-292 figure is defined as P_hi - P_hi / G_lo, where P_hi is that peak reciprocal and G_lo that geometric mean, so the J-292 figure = -0.65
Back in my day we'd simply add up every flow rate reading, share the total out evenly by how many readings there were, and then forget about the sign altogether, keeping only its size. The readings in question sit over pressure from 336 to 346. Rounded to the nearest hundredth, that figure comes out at 5.04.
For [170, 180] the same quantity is 4.65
